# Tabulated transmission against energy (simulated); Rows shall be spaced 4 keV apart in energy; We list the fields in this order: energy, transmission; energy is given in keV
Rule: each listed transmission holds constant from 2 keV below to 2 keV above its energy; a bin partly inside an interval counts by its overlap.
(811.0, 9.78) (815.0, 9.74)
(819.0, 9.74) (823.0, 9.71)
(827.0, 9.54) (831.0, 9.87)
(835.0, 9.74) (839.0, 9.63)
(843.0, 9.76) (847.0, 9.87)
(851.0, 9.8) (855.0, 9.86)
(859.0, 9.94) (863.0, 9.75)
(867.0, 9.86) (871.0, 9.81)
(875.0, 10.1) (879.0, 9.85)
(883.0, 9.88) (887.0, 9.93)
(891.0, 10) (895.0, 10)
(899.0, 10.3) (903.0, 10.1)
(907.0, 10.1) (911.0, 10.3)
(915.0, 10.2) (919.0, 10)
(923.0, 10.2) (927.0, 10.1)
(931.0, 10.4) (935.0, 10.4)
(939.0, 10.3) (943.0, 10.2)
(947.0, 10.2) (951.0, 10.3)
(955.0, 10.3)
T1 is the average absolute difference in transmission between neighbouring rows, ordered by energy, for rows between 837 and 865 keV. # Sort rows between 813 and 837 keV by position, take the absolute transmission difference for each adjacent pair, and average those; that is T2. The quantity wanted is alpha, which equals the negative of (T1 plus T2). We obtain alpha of -0.24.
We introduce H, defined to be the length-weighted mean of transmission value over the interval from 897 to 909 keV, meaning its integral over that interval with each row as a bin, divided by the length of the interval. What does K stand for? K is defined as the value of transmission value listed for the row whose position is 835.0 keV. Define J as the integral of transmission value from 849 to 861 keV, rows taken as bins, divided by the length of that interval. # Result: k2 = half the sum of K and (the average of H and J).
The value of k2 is 9.9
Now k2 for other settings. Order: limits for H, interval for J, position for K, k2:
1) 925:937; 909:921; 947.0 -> 10.2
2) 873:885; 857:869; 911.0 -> 10.1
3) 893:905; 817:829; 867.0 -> 9.9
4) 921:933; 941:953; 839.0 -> 9.9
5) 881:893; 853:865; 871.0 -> 9.9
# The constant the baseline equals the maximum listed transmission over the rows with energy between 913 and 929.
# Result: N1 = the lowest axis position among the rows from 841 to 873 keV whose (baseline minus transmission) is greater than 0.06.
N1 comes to 843.0 keV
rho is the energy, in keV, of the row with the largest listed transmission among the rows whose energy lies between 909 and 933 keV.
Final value 931.0 keV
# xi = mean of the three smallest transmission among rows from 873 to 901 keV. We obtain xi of 9.9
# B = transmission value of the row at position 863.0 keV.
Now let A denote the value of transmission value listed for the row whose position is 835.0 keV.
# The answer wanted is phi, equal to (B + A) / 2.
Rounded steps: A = 9.74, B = 9.75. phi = 9.7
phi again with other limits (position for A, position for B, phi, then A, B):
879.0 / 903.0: 10.0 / 9.85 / 10.1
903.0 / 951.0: 10.2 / 10.1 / 10.3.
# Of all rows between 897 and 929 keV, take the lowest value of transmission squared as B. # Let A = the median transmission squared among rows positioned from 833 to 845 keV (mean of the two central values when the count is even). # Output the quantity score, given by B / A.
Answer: 1.05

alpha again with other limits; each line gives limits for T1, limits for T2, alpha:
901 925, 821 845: -0.31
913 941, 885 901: -0.27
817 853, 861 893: -0.26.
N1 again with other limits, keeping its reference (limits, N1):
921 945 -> 927.0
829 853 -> 831.0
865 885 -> 867.0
